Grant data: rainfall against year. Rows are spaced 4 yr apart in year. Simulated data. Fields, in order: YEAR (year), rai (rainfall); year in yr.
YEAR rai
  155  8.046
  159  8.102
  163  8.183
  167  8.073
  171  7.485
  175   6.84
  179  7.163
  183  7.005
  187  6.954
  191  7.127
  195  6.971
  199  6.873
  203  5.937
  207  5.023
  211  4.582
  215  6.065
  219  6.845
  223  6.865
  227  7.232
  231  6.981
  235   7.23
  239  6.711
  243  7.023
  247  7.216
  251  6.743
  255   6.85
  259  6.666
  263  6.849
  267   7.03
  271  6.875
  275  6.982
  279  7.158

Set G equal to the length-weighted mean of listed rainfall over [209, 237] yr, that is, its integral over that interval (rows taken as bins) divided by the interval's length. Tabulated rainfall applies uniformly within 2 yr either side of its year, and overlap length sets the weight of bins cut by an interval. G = 6.5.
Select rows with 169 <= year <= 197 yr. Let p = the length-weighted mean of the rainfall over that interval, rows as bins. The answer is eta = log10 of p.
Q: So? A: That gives 0.850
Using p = 7.08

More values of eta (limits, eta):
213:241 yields 0.836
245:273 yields 0.838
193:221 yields 0.781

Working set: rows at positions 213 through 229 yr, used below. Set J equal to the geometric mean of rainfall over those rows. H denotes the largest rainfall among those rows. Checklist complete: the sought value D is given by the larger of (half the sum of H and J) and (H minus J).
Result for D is 6.98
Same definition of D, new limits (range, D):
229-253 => 7.11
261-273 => 6.97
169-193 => 7.29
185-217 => 6.62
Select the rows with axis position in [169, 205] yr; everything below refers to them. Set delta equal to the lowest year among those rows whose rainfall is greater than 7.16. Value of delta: 171 yr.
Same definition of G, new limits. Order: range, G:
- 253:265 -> 6.8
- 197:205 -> 6.4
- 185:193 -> 7.0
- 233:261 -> 6.9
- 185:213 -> 6.2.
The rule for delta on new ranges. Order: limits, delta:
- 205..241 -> 227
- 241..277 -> 247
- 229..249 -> 235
